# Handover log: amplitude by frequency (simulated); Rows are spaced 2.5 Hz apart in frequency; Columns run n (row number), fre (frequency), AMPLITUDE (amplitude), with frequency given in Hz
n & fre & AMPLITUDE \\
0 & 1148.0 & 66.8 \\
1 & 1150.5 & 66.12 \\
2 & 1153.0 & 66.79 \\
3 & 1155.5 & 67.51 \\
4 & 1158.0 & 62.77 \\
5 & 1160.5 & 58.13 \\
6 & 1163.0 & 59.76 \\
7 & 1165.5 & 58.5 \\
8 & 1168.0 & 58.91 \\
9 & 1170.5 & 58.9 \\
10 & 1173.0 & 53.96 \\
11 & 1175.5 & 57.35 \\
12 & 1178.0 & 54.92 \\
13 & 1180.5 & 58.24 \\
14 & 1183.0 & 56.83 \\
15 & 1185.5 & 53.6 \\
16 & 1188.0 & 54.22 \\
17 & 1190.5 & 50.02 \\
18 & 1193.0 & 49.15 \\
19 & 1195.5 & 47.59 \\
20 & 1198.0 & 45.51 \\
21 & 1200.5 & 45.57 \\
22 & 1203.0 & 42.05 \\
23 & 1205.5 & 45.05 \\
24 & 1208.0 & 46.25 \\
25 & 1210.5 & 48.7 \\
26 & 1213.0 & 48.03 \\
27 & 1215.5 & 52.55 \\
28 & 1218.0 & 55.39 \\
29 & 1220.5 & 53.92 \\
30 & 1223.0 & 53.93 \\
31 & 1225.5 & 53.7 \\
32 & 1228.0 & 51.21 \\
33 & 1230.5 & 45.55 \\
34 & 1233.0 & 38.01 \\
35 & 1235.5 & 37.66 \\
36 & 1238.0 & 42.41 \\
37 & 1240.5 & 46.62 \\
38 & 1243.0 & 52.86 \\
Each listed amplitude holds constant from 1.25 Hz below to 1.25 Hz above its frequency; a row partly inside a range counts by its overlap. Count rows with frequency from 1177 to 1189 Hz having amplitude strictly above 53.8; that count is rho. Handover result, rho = 4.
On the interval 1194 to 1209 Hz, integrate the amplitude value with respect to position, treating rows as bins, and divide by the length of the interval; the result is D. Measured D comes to 45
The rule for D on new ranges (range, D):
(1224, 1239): 45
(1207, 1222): 51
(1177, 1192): 55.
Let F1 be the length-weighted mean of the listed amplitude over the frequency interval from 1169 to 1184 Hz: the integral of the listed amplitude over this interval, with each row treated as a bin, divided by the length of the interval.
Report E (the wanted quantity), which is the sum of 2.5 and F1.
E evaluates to 59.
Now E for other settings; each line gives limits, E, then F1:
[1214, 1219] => 56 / 54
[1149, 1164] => 66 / 64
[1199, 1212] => 48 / 46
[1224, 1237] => 48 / 45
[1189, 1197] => 51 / 49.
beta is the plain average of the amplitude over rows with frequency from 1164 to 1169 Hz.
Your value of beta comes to 59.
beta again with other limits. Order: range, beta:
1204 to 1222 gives 50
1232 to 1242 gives 41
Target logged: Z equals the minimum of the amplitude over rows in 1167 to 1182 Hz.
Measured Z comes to 53.96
